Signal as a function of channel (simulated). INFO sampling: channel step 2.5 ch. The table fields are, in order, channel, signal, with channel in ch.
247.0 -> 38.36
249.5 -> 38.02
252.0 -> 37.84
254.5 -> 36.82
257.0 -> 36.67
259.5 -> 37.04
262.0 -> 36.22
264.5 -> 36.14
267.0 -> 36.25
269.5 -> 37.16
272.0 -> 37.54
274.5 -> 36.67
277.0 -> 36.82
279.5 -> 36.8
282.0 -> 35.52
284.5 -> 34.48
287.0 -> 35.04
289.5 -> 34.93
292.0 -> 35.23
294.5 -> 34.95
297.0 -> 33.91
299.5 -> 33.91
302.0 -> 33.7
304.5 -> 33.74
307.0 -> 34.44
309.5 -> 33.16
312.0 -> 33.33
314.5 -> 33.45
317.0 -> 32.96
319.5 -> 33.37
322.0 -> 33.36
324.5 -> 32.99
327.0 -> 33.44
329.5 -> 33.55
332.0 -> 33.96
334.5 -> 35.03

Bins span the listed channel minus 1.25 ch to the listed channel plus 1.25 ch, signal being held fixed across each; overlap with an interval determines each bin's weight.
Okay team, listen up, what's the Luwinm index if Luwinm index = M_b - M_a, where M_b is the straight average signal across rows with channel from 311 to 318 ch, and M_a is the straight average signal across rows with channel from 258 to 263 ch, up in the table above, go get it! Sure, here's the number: -3.4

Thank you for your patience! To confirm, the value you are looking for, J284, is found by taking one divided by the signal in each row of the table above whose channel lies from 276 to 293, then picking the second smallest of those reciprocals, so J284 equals 0.0272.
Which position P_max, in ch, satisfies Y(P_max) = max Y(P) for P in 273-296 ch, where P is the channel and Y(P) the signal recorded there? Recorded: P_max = 277.0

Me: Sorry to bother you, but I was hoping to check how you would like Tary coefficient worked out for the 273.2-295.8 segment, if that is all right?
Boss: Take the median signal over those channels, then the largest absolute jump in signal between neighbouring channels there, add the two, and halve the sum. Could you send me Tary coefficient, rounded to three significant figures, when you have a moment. 18.3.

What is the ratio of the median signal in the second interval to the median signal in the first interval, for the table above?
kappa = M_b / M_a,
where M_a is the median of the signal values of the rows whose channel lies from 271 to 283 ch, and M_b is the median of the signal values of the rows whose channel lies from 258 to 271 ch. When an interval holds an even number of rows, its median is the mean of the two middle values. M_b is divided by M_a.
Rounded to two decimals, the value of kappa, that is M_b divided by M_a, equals 0.99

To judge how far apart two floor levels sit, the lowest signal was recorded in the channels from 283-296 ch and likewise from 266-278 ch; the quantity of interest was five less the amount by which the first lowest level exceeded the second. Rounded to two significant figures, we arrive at 6.8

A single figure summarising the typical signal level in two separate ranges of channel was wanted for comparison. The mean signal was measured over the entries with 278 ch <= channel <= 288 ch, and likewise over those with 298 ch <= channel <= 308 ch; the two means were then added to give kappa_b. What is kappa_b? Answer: 69.4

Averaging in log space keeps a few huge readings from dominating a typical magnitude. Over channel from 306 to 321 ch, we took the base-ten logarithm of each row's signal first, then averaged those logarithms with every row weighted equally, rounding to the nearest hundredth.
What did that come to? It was 1.52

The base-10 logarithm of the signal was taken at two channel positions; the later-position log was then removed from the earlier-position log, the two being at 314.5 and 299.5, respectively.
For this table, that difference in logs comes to 0.01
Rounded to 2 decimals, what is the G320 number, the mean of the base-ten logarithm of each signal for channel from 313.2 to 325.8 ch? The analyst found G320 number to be 1.52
